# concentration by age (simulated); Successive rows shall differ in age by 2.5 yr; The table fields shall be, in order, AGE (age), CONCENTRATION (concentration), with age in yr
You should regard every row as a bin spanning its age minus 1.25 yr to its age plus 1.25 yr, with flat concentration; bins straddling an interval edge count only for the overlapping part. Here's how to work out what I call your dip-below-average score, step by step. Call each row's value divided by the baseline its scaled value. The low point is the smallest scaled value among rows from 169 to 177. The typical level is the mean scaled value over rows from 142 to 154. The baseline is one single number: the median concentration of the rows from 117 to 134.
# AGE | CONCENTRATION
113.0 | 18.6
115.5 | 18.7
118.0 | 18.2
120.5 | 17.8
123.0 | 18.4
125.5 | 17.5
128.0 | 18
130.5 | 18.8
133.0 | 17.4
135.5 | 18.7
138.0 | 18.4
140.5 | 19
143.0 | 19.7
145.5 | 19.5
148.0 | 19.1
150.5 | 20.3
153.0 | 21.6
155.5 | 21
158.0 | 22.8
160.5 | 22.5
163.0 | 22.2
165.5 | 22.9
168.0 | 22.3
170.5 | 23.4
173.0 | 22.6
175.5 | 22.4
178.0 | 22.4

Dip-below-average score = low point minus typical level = 0.13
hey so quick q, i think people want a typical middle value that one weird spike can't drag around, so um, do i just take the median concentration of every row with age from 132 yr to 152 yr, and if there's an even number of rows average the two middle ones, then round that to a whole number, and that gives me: 19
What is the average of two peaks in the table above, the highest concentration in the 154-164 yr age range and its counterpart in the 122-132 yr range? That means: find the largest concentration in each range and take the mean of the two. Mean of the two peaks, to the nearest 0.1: 20.8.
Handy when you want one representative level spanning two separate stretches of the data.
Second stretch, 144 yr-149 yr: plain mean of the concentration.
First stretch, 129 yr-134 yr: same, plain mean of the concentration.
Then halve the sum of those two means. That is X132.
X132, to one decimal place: 18.7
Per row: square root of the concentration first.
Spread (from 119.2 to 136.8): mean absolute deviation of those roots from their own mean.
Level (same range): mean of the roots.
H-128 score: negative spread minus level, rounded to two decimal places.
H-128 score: -4.31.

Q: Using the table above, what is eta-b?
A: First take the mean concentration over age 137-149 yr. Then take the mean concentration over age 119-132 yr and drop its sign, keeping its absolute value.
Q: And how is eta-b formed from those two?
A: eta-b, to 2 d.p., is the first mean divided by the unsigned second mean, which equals 1.06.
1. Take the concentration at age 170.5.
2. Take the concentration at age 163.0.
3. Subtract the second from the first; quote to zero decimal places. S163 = 1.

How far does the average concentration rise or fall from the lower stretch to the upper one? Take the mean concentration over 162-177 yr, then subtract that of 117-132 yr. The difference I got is 4.5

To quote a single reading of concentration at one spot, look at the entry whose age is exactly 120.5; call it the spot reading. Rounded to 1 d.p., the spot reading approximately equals 17.8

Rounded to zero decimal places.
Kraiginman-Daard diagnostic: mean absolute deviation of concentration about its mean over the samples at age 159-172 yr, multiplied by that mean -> 9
